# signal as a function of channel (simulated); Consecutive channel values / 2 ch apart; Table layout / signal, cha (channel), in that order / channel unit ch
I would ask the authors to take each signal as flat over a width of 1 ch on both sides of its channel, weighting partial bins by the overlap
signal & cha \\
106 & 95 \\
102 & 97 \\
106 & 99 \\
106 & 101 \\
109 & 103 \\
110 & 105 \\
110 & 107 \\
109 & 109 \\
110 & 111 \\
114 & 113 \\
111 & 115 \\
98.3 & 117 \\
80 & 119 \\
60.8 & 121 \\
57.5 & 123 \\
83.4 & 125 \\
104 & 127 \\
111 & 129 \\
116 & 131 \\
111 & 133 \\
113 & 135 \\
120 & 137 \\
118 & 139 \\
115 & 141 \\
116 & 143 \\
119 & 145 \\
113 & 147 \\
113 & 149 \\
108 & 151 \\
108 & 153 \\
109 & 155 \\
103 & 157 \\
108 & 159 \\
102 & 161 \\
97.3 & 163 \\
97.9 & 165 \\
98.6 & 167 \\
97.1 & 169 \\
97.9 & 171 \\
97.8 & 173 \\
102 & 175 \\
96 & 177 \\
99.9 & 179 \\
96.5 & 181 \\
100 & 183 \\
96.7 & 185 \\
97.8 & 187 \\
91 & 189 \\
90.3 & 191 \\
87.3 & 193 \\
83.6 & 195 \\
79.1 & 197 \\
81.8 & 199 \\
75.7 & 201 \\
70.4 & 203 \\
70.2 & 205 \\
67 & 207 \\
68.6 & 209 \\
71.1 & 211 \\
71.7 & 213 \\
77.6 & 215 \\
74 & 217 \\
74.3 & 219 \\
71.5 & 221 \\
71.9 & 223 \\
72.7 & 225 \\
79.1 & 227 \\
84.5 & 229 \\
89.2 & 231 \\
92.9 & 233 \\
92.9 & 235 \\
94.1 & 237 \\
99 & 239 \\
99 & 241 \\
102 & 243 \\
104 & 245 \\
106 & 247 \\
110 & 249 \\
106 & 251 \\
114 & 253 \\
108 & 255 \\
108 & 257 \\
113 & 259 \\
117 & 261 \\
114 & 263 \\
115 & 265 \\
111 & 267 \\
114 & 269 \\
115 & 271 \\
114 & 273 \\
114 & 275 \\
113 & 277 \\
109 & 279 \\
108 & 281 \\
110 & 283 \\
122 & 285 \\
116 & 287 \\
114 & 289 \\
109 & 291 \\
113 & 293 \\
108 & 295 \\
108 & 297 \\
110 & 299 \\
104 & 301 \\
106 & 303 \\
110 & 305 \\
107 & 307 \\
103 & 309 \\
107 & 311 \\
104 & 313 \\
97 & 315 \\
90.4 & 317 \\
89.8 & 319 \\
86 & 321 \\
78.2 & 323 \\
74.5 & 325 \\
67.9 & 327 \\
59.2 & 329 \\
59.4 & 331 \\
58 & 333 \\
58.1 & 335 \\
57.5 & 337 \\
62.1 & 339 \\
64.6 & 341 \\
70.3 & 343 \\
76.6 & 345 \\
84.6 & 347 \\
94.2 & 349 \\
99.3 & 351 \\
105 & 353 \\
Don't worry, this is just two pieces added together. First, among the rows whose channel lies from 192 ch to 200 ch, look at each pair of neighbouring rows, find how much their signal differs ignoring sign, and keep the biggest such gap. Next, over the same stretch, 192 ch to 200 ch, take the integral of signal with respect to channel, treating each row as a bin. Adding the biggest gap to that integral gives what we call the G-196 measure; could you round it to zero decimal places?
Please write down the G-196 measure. 668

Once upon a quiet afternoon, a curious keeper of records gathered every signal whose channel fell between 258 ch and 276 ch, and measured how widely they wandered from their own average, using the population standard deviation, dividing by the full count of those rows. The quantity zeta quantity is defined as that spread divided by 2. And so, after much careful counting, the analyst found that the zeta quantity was 0.8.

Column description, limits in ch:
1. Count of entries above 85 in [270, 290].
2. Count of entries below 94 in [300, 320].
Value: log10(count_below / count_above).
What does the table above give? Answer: -0.70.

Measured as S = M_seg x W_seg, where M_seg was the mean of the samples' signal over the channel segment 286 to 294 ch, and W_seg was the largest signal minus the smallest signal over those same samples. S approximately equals 791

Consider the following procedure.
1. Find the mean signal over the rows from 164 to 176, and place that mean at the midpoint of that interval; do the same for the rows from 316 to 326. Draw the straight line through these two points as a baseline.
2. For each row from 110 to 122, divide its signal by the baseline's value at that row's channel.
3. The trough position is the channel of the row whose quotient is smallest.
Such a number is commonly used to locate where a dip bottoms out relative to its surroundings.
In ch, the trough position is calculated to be 121 ch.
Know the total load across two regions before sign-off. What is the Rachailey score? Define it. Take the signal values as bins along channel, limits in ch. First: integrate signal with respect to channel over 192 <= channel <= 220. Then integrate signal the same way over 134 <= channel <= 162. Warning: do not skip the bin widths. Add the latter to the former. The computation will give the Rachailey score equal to 5235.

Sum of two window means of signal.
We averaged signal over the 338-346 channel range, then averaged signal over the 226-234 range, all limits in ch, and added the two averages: 155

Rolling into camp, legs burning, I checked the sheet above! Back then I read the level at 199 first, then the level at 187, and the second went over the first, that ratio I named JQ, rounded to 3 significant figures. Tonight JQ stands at 1.20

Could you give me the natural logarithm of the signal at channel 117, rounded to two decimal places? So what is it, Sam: 4.59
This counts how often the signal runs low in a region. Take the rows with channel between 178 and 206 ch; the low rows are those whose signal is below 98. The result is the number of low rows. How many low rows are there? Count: 12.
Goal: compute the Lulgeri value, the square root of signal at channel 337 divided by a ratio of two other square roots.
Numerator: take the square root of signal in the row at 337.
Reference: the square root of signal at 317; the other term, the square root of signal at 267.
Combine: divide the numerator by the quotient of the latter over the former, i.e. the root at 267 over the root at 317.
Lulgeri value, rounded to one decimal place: 6.8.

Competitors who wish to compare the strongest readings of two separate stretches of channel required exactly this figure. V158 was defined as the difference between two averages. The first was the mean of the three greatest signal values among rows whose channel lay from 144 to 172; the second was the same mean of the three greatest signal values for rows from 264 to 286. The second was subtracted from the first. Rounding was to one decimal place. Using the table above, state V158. -2.3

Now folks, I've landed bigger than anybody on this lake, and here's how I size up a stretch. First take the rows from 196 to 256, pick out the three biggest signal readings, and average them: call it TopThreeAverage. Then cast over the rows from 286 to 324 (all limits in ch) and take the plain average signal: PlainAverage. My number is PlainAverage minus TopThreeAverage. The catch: -7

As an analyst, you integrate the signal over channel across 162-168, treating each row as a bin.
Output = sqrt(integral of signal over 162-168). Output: 24.2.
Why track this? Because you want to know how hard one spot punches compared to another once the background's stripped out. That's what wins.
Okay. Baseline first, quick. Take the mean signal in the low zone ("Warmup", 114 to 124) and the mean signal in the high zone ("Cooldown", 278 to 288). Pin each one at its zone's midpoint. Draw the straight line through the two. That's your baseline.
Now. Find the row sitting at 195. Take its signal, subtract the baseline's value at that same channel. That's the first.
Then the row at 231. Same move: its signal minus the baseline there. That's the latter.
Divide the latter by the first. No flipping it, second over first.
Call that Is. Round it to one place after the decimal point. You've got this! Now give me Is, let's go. 1.1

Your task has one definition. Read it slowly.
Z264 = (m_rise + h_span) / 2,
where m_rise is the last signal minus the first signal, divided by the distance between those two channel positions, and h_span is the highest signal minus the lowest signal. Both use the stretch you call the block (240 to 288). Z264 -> 12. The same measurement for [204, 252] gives 22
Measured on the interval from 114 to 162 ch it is 31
